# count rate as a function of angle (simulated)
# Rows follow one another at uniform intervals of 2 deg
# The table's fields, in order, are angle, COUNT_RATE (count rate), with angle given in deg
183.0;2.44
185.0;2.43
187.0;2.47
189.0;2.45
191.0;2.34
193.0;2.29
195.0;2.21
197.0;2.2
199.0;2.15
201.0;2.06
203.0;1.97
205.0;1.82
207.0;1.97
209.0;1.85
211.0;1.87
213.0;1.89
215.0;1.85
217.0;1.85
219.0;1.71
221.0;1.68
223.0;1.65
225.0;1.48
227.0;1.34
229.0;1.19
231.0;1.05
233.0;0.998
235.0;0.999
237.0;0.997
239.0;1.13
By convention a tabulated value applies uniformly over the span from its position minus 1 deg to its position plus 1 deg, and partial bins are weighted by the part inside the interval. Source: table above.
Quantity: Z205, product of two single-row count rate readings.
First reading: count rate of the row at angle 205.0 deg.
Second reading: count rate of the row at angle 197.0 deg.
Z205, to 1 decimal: 4.0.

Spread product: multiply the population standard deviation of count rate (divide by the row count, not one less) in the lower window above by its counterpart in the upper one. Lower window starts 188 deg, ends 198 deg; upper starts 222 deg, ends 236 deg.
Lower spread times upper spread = 0.022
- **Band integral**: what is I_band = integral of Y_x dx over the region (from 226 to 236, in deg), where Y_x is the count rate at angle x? 11.2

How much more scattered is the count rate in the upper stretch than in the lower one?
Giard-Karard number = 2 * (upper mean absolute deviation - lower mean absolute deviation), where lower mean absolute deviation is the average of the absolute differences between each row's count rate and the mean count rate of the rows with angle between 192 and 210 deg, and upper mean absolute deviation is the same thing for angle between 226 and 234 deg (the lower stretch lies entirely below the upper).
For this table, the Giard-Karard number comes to -0.04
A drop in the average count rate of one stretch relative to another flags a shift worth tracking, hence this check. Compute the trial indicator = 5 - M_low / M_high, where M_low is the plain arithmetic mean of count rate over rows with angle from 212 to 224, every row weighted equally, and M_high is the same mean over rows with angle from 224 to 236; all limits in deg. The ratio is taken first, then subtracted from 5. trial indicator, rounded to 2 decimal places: 3.49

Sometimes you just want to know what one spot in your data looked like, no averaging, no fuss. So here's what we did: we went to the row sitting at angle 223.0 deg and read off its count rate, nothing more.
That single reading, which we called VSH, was 1.65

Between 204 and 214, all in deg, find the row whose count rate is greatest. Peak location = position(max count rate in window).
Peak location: 207.0 deg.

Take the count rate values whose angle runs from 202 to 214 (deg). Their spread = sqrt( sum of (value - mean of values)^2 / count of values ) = 0.057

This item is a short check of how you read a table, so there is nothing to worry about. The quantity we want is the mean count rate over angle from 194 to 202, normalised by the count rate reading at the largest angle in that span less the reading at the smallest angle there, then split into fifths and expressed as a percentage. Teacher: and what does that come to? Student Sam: -287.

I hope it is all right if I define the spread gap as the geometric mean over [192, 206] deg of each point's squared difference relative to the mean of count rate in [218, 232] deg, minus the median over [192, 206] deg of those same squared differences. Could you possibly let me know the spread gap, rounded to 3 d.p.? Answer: -0.094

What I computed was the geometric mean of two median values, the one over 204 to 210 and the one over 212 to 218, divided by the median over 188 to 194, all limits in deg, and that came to 0.79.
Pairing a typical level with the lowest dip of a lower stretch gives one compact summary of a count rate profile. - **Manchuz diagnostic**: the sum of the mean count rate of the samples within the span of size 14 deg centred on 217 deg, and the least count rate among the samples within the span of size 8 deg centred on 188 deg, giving 4.1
